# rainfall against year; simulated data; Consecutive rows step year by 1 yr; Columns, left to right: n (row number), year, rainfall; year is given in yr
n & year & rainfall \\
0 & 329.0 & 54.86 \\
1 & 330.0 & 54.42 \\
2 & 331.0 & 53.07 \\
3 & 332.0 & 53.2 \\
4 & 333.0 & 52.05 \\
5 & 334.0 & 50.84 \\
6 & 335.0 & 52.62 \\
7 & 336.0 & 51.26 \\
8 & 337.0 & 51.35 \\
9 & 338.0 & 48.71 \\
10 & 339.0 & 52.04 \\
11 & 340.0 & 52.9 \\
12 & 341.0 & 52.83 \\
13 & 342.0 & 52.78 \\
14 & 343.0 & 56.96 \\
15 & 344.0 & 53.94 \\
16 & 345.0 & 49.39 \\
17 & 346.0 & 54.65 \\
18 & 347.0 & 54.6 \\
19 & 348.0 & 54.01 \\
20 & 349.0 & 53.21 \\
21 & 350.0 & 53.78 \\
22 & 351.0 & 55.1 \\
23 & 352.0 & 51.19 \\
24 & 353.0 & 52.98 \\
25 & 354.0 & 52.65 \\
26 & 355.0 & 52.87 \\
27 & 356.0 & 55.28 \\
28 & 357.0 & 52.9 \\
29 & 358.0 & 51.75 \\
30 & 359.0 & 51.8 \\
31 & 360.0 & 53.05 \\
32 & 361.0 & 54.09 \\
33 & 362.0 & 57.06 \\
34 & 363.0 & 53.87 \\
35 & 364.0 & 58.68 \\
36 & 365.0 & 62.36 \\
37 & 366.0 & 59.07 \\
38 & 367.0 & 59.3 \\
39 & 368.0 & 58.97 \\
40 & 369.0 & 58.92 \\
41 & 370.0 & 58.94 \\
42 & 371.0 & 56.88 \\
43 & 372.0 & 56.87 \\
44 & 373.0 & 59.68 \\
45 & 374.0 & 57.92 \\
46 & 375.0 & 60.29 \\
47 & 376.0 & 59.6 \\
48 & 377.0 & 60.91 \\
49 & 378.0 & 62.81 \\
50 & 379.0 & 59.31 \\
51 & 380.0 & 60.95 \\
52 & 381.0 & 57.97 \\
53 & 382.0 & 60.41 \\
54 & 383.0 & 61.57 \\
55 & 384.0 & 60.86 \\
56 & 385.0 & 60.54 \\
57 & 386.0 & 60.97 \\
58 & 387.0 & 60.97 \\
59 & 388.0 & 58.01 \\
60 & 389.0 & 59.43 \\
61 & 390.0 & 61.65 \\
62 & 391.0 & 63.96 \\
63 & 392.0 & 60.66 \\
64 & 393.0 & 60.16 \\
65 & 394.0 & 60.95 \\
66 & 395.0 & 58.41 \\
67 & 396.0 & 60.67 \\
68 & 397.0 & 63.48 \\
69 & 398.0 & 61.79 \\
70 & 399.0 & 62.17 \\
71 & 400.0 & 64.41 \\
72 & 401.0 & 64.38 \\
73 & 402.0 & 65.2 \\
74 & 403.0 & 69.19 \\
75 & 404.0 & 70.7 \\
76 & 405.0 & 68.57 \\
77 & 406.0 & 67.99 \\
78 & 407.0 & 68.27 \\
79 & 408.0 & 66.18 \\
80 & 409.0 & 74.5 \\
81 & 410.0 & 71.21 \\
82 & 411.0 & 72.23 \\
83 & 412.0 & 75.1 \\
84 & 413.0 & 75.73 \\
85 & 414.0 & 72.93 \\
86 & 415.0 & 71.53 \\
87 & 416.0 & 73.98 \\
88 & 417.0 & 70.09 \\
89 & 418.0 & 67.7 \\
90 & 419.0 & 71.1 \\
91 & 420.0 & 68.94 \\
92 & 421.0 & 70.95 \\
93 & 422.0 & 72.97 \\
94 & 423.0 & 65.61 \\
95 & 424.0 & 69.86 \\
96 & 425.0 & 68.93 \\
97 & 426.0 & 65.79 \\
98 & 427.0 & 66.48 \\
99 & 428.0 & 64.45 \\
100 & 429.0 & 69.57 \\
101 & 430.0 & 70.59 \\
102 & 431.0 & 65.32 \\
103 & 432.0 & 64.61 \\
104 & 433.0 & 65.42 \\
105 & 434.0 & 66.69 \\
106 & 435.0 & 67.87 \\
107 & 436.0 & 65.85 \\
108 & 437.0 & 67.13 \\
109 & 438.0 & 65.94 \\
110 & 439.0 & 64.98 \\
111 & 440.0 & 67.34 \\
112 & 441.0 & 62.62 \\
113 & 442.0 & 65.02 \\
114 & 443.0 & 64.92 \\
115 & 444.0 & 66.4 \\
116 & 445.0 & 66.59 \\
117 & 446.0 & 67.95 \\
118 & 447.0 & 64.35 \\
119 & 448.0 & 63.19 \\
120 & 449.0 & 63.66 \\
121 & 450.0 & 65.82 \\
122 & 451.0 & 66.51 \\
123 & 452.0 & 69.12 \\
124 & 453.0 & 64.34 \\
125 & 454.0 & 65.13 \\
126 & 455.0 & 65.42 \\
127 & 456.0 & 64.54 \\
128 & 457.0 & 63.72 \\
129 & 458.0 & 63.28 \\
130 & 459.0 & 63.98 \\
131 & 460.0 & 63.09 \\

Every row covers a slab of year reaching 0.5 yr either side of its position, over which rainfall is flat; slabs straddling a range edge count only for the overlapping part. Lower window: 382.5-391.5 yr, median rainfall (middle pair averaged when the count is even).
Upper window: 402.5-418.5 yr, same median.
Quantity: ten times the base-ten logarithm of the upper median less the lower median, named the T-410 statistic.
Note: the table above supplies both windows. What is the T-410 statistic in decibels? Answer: 10.0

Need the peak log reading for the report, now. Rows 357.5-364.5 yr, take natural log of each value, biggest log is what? 4.07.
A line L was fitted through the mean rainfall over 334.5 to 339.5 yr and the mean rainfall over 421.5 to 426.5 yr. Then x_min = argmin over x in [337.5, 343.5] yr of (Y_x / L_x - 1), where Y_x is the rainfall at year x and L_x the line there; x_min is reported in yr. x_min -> 338.0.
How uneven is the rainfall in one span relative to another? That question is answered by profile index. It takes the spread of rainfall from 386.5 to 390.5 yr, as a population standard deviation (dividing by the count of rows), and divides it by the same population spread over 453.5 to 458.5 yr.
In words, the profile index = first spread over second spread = 1.73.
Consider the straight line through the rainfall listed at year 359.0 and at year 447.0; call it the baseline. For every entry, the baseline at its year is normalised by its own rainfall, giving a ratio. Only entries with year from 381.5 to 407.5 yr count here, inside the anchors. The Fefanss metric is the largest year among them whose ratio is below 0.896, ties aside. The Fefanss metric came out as 407.0 yr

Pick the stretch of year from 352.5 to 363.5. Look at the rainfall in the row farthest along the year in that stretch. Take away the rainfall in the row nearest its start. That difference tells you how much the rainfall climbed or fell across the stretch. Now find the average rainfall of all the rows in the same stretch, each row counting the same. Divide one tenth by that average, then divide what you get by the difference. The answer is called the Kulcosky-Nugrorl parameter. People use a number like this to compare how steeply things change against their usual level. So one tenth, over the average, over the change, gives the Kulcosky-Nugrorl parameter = 0.002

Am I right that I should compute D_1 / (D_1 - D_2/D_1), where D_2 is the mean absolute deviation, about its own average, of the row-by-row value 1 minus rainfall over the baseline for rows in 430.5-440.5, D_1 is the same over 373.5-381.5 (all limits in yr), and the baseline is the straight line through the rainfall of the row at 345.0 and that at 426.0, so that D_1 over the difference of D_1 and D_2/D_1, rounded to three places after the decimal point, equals -0.047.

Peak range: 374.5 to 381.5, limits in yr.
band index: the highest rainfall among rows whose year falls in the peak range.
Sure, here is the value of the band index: 62.81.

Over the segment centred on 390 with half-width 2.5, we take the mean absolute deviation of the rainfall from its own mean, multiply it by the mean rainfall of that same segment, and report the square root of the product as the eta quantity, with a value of 10.0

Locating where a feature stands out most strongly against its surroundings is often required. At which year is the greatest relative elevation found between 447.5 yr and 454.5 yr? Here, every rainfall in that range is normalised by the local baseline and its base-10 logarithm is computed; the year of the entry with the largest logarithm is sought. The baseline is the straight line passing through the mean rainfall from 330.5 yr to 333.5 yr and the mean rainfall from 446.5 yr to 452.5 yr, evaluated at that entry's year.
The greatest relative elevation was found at 452.0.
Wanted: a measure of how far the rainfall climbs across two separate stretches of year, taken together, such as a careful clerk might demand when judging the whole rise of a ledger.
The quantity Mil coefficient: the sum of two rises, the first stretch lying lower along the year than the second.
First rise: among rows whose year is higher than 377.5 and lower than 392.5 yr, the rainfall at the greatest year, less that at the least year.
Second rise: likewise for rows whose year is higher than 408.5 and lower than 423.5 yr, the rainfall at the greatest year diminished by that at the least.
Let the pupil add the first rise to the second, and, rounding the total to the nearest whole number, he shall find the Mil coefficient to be -11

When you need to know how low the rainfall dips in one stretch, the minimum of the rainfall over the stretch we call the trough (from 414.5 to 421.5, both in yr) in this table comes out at 67.7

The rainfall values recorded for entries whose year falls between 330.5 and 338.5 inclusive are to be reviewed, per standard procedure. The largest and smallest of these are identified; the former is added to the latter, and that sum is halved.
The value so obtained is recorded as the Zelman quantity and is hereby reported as 51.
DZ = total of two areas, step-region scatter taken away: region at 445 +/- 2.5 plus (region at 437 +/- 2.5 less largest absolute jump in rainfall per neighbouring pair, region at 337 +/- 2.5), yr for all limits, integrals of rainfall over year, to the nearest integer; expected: 659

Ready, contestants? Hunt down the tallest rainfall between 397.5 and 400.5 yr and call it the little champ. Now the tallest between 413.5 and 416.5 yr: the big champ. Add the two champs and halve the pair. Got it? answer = 69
